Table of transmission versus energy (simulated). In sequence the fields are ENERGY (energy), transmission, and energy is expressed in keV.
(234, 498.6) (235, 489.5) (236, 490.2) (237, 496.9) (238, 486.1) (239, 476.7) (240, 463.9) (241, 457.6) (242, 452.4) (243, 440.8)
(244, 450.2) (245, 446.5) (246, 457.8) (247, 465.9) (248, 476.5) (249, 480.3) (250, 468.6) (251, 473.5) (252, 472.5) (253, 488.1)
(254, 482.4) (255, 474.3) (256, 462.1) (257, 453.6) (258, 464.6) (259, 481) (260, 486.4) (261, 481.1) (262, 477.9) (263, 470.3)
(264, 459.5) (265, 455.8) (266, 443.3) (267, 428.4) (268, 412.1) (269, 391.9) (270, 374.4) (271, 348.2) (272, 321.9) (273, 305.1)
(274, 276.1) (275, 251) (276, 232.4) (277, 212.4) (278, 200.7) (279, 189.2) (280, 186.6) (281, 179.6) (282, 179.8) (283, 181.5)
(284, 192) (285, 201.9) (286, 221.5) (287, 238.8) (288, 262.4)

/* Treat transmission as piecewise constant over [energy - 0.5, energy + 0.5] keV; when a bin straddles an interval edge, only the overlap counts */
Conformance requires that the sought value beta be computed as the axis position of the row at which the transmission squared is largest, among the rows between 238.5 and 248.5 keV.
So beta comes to 239 keV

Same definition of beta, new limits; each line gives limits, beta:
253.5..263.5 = 260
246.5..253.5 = 253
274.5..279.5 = 275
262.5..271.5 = 263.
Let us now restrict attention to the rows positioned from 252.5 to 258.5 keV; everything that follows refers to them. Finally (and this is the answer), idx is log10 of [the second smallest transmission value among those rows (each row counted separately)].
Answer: 2.66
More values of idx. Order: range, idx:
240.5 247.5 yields 2.65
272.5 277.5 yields 2.37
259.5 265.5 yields 2.66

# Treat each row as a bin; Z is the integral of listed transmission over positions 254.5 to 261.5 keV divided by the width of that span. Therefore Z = 472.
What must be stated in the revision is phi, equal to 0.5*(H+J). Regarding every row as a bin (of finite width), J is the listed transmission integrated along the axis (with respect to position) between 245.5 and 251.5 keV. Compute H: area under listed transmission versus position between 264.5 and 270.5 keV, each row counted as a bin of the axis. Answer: 2664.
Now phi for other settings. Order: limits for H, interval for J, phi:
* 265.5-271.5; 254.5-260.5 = 2610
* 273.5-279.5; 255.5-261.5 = 2095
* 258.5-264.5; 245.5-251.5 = 2839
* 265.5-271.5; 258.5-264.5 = 2627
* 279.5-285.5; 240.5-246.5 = 1913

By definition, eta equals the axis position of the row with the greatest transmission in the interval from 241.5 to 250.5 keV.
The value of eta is 249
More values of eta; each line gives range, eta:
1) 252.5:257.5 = 253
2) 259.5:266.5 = 260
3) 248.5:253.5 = 253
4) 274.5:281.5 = 275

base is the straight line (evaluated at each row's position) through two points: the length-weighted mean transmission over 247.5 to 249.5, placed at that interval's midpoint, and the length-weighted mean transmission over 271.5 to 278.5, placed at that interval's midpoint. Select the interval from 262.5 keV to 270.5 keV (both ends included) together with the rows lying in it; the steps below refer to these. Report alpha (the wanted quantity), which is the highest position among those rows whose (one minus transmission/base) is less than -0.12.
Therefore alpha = 270 keV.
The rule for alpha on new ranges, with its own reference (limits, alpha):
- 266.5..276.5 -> 272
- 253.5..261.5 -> 261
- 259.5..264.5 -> 264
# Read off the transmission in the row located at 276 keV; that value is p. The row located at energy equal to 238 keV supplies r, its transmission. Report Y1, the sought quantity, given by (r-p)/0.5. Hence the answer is 507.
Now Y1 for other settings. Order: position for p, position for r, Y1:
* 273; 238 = 362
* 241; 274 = -363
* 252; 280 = -572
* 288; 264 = 394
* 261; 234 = 35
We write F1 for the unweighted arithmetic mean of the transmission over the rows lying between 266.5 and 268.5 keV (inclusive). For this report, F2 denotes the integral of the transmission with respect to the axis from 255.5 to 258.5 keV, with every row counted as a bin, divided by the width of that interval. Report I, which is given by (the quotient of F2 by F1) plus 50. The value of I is 51.09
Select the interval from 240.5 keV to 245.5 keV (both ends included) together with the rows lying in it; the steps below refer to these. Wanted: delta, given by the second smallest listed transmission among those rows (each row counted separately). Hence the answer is 446.5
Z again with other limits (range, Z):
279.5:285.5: 187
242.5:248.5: 456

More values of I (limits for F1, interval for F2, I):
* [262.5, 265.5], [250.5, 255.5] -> 51.04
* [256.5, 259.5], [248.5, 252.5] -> 51.02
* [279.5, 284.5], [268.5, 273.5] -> 51.89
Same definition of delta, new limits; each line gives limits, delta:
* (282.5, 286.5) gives 192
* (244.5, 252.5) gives 457.8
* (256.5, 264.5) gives 459.5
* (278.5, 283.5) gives 179.8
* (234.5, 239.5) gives 486.1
